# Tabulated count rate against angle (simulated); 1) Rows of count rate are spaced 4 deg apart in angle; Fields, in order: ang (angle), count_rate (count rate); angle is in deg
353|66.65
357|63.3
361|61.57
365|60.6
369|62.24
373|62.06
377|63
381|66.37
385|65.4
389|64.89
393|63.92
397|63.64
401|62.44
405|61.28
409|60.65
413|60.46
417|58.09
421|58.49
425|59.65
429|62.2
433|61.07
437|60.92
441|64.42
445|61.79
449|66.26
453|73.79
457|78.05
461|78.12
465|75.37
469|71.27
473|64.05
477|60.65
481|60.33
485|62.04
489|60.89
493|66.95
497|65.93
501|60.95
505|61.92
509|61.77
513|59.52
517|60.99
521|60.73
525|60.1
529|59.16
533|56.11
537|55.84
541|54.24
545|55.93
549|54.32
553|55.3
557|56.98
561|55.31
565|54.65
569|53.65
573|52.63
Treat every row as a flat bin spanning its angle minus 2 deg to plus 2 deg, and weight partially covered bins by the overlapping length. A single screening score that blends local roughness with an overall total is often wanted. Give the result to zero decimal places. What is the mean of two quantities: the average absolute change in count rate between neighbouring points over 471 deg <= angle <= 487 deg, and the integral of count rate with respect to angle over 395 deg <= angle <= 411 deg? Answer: 497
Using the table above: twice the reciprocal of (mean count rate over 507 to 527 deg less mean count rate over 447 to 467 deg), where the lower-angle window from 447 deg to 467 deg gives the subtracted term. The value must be -0.1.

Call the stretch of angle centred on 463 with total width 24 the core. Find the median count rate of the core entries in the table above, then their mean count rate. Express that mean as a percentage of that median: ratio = 98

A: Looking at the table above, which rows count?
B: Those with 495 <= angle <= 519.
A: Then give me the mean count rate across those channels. 61.8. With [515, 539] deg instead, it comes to 58.8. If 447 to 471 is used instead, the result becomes 73.8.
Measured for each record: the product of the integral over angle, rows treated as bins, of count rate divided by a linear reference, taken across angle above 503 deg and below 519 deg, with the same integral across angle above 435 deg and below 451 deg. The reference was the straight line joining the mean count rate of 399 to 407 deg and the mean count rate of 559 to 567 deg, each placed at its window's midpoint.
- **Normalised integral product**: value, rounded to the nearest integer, 288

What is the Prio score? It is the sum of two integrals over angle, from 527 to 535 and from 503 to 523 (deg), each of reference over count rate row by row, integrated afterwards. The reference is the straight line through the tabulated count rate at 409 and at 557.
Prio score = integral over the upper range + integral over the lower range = 27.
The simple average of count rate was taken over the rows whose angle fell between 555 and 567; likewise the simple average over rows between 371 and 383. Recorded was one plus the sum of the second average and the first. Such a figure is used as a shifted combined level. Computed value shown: 120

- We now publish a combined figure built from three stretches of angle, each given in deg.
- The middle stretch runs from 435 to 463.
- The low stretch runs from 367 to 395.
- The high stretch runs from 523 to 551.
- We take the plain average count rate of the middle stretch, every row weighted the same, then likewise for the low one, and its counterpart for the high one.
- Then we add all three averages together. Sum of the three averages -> 190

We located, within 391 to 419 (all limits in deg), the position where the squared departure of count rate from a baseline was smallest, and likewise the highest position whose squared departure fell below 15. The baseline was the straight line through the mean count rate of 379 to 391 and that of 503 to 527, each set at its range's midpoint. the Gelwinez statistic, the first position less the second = -12 deg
